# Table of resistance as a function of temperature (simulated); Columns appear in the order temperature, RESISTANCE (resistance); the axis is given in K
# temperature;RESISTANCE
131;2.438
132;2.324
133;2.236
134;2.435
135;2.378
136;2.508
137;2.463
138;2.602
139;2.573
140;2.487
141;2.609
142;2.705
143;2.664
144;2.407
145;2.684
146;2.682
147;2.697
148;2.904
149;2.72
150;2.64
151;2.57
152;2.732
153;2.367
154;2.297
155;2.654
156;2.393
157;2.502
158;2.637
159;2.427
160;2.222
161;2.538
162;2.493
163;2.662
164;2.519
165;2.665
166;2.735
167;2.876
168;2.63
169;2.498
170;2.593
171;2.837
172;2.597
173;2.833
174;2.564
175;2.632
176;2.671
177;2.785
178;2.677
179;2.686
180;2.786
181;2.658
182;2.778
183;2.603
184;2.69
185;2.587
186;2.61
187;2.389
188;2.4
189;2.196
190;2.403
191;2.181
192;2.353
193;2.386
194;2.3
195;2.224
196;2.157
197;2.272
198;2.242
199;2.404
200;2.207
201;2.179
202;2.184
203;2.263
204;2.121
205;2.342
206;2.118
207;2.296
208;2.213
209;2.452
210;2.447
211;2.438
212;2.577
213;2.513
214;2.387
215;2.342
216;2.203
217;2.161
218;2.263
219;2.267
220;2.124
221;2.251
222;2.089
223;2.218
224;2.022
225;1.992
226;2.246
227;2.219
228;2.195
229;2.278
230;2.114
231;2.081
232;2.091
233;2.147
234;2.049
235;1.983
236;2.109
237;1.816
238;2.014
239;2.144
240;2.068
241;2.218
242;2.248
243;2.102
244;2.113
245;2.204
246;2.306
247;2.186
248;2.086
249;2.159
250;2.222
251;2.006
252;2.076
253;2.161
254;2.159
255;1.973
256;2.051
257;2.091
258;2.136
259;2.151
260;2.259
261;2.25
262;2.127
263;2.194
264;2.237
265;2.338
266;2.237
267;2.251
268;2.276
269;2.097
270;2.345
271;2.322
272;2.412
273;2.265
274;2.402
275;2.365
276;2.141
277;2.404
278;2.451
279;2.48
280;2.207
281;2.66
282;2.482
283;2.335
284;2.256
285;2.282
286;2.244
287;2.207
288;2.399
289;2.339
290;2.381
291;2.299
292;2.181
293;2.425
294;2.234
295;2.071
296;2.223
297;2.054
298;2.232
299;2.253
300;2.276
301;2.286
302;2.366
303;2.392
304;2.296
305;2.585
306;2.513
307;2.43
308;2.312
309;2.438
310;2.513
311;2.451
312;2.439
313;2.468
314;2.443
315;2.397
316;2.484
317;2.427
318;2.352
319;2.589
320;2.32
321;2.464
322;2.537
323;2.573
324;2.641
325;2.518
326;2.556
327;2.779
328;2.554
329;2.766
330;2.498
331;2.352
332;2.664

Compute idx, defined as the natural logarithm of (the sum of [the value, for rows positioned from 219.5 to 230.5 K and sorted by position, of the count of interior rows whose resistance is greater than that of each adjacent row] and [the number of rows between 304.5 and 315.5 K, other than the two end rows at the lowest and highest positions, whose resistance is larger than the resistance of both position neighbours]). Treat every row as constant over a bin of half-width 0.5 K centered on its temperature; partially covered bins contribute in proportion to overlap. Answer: 1.8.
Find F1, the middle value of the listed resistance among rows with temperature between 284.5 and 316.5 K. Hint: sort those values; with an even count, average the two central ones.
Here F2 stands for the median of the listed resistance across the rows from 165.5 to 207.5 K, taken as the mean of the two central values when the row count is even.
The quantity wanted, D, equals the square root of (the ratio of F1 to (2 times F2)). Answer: 0.69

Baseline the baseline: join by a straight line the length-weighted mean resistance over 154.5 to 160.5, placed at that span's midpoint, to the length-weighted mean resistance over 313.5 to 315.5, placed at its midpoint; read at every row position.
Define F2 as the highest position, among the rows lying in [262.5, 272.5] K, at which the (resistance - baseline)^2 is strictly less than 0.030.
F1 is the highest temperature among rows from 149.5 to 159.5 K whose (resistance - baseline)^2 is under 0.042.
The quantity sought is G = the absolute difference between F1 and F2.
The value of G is 113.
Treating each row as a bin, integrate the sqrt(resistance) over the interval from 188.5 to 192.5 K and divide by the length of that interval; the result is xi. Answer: 1.51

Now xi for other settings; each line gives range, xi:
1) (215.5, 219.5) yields 1.49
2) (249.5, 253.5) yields 1.45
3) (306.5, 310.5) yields 1.56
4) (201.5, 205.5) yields 1.49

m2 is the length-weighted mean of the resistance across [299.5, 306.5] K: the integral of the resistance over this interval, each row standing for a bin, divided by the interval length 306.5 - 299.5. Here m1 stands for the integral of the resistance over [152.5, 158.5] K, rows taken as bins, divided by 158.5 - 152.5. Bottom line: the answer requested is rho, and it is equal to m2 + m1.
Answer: 4.86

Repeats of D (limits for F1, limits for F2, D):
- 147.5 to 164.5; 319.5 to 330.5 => 0.70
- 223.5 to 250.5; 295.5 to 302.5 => 0.68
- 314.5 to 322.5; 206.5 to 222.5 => 0.73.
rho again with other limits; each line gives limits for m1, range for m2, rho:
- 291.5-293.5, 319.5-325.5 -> 4.81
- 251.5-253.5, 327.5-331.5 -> 4.66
